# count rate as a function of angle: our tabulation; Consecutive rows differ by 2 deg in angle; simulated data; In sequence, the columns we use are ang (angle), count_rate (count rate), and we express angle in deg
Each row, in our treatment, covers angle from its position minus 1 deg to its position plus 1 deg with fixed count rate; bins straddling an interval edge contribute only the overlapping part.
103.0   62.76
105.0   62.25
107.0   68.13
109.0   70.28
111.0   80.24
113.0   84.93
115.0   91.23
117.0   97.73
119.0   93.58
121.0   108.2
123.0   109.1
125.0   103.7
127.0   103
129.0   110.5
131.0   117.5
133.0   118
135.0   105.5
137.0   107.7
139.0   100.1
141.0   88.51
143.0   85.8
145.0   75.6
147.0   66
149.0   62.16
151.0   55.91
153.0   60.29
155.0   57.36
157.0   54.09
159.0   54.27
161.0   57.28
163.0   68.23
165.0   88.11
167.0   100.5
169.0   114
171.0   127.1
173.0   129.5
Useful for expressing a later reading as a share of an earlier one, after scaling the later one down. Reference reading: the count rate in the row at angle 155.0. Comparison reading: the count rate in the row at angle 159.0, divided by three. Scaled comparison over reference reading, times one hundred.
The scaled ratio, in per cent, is 32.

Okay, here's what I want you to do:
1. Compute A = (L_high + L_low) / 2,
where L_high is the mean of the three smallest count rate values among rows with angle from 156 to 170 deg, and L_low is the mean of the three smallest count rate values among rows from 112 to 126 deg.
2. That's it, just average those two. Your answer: 73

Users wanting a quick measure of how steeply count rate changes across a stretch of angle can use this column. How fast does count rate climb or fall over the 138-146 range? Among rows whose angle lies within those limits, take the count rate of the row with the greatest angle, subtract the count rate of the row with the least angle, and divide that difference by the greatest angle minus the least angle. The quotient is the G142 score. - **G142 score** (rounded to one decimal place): -4.1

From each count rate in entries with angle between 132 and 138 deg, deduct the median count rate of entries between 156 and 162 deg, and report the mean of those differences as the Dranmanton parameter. 56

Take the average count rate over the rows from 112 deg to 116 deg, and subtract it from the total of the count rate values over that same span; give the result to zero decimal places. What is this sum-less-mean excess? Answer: 88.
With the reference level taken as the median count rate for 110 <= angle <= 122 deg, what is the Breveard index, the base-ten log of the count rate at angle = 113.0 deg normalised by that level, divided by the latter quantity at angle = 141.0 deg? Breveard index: 2.0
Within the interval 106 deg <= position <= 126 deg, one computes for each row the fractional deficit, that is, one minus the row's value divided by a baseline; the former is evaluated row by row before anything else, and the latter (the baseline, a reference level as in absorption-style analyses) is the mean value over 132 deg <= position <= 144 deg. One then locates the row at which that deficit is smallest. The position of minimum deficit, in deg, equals 123.0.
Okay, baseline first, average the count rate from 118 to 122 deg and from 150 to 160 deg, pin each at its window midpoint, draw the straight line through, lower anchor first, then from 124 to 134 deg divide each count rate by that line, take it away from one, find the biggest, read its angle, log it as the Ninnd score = 125.0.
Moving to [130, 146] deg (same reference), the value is 145.0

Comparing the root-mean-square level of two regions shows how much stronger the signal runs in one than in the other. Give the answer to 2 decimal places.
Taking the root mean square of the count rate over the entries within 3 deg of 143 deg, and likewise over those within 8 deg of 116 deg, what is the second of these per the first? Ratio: 1.11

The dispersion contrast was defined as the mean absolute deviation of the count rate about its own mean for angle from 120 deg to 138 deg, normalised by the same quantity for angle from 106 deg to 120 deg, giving 0.4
